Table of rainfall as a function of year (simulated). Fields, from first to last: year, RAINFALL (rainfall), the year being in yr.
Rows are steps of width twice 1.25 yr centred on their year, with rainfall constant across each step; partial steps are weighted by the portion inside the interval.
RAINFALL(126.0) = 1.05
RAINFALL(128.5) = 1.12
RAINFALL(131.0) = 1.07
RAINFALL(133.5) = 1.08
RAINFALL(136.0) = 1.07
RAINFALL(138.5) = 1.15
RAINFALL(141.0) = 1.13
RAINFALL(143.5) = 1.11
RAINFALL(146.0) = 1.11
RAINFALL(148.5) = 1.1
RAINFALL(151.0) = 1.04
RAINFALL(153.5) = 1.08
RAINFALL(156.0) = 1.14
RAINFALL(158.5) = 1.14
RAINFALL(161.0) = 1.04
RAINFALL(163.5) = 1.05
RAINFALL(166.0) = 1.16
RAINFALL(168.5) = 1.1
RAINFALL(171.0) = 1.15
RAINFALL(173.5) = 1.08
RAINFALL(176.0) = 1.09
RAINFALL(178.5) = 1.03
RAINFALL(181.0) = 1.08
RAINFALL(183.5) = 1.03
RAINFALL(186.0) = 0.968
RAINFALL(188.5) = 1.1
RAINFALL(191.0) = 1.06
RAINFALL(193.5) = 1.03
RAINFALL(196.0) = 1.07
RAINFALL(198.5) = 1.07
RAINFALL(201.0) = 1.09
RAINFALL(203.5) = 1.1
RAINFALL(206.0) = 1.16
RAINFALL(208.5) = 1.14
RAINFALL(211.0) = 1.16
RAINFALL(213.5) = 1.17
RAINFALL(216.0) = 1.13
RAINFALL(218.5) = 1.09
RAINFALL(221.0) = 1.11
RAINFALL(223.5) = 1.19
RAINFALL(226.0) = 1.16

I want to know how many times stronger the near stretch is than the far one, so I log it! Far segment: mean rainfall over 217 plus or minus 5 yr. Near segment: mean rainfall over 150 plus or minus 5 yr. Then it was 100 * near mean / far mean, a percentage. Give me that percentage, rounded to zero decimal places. 96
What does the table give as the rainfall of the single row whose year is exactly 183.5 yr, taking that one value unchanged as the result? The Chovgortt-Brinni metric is 1.03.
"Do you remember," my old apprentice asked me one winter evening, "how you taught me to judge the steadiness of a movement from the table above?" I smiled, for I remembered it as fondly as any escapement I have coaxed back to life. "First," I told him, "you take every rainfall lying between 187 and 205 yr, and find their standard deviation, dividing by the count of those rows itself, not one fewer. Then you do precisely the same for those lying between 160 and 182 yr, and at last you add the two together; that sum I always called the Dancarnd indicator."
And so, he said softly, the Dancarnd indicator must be 0.066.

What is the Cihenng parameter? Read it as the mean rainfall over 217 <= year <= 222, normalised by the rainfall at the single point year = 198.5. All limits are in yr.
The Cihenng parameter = 1.03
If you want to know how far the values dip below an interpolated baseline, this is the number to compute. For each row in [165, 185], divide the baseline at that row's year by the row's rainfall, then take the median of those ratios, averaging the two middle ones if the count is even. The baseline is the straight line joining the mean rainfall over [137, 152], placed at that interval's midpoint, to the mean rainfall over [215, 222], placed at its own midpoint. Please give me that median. 1.02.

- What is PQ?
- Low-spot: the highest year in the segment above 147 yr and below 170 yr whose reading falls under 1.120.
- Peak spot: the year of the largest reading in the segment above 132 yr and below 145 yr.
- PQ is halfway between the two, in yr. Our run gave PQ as 153.5 yr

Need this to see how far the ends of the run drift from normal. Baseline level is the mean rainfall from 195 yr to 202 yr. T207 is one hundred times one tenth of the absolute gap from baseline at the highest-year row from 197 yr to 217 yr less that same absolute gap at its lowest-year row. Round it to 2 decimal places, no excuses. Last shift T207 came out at 0.47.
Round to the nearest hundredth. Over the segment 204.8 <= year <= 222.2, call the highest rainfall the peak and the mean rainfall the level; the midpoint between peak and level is 1.15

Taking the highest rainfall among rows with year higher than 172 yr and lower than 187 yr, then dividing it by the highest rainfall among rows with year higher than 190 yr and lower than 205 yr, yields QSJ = 0.991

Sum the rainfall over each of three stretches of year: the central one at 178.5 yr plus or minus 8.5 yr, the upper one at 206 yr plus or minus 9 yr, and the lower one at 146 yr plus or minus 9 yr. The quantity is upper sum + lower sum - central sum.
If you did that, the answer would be 8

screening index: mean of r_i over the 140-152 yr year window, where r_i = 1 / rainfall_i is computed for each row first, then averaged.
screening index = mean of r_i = 0.911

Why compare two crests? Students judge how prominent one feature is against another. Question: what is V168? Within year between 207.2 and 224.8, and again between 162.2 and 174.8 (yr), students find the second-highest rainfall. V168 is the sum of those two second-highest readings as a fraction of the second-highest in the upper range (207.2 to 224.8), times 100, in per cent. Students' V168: 198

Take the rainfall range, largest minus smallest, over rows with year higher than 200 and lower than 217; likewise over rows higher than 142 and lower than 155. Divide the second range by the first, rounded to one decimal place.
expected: 0.9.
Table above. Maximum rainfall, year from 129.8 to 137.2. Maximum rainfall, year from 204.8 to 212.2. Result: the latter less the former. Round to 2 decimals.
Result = 0.08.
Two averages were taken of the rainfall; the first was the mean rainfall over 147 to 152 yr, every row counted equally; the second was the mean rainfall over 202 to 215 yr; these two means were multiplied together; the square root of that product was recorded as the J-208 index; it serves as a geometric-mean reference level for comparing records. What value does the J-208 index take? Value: 1.11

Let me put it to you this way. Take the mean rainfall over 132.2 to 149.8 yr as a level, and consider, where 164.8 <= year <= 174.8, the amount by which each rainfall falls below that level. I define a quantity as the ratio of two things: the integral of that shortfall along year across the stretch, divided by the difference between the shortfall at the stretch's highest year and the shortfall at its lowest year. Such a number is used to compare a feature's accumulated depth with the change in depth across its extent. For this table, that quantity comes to -1.9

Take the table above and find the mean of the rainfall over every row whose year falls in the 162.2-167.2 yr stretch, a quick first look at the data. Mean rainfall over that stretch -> 1.10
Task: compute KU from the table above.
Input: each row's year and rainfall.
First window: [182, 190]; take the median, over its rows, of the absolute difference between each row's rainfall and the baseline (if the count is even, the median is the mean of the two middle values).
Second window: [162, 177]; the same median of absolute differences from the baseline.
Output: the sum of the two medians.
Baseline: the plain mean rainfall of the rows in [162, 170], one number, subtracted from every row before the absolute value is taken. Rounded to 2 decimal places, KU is 0.11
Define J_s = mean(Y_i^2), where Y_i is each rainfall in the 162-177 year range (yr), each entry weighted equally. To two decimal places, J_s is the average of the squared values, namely 1.22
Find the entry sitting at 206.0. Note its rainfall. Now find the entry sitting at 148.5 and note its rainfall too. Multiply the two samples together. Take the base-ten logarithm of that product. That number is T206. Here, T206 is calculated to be 0.106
